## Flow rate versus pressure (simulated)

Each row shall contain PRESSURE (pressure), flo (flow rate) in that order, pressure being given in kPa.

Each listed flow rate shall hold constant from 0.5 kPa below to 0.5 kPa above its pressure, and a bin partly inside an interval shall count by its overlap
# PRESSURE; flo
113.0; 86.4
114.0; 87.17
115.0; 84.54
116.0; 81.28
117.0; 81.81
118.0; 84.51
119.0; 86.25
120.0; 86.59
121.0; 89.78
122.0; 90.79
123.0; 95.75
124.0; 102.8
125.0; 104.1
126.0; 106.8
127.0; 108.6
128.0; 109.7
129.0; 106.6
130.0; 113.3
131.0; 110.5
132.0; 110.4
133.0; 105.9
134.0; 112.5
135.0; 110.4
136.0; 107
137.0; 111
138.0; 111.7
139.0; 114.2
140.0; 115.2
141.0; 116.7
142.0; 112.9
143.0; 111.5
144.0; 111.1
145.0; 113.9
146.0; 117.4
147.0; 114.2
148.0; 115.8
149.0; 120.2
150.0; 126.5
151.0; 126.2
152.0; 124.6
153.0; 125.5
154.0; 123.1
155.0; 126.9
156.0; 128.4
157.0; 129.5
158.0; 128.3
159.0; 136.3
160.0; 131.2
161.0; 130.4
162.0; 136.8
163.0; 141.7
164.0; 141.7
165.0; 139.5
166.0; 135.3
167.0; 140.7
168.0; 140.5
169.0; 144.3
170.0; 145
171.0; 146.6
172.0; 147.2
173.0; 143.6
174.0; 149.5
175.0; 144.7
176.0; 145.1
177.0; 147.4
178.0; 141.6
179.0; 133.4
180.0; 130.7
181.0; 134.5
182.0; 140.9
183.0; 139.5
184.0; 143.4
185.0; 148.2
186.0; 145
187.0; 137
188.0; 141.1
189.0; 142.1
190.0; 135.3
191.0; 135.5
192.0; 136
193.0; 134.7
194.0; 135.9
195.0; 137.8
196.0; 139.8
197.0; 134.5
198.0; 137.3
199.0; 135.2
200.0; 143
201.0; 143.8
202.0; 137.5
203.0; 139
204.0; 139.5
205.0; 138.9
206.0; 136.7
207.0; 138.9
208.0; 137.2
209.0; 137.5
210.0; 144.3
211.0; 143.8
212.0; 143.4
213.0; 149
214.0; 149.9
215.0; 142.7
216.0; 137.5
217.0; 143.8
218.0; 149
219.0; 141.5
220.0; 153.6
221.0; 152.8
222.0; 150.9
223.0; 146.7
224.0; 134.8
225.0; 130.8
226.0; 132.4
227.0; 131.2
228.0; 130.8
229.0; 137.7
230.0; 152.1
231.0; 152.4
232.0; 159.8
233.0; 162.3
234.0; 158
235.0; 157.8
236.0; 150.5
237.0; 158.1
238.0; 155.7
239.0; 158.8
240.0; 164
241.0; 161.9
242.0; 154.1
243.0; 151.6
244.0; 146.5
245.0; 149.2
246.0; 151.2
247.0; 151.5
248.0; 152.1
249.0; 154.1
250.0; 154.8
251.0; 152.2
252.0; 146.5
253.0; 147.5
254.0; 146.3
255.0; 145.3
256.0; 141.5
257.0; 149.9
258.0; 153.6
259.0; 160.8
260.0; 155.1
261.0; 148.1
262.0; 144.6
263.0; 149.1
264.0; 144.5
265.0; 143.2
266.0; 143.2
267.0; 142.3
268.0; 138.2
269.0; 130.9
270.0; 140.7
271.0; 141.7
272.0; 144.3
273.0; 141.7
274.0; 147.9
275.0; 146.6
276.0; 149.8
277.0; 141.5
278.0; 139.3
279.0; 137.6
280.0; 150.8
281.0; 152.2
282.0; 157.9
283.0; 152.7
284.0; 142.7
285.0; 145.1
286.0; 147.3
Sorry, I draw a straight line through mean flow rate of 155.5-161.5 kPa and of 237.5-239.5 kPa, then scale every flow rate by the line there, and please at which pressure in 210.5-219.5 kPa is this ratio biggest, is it 214.0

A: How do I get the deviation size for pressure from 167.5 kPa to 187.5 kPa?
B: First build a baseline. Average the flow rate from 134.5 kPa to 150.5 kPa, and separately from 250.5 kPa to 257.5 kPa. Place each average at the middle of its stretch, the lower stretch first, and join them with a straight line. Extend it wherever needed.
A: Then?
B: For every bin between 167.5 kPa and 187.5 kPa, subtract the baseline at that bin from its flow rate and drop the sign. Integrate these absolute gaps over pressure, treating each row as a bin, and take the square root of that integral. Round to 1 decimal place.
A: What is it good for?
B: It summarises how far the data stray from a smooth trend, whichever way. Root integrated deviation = 18.9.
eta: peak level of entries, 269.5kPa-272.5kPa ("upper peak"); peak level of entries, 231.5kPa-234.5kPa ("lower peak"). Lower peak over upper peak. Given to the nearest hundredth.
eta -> 1.12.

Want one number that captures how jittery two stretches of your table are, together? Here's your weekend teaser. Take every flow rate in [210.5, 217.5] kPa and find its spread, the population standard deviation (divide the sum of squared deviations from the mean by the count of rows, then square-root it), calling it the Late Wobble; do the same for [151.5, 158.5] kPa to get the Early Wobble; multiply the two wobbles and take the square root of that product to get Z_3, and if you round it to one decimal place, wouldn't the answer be 2.9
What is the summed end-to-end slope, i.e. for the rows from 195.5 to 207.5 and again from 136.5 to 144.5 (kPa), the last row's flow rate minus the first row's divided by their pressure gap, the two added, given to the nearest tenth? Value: -0.1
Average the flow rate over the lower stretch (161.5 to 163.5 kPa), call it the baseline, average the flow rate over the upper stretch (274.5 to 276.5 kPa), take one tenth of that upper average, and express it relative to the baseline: 0.106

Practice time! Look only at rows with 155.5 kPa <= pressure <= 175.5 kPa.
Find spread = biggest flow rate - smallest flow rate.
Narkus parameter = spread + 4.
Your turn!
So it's 25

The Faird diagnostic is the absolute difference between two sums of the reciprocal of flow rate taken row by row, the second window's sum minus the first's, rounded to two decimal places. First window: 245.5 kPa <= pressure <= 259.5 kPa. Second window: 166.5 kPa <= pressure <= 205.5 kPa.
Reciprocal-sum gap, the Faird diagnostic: 0.18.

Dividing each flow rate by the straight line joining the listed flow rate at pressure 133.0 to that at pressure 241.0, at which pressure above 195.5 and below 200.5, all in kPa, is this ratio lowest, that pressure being 199.0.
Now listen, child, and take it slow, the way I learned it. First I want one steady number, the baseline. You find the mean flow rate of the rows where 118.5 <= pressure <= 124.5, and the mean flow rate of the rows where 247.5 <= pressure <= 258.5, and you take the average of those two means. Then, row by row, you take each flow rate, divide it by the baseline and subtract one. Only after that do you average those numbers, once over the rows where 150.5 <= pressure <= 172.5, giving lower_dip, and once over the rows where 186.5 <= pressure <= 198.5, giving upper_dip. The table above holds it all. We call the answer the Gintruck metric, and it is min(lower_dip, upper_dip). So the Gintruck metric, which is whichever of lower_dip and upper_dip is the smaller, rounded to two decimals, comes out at 0.12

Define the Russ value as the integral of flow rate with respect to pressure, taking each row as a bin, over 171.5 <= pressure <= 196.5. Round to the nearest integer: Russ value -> 3510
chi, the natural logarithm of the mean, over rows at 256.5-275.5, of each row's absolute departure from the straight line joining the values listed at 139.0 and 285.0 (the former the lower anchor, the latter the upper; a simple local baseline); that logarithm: 1.84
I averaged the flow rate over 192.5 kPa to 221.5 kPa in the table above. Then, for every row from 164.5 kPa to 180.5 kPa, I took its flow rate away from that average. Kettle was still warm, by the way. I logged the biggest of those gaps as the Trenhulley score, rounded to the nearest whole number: 11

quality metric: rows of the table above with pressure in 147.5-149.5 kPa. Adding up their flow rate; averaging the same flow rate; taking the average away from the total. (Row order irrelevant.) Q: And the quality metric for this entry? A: 118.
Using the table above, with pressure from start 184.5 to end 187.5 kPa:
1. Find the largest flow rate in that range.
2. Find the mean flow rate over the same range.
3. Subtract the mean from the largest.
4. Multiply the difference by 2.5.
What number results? 12.0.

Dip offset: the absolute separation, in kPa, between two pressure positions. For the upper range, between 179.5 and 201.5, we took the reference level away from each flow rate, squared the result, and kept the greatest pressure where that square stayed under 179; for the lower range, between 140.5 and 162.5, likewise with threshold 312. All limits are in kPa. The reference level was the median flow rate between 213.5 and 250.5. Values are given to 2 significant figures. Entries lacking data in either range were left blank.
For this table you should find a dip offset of 39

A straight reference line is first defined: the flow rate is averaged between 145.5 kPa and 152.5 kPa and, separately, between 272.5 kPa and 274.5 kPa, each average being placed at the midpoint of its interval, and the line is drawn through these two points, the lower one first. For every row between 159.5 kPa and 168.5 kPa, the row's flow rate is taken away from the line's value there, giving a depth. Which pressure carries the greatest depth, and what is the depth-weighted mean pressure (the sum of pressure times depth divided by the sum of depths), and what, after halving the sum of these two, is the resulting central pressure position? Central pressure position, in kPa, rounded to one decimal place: 162.7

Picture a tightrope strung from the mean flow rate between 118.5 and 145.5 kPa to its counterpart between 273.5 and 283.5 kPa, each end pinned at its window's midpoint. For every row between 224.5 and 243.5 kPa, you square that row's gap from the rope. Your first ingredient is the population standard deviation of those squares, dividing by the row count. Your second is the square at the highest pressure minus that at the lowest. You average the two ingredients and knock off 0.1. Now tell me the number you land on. 221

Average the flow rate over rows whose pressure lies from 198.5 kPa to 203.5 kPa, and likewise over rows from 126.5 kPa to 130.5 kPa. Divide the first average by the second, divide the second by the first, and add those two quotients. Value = 2.06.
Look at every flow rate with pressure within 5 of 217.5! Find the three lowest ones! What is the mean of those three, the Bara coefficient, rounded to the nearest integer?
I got 141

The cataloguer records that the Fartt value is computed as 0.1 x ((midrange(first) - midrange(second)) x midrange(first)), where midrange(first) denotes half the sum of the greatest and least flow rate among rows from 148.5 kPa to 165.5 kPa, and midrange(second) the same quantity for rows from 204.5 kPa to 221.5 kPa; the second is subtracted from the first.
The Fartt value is -186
